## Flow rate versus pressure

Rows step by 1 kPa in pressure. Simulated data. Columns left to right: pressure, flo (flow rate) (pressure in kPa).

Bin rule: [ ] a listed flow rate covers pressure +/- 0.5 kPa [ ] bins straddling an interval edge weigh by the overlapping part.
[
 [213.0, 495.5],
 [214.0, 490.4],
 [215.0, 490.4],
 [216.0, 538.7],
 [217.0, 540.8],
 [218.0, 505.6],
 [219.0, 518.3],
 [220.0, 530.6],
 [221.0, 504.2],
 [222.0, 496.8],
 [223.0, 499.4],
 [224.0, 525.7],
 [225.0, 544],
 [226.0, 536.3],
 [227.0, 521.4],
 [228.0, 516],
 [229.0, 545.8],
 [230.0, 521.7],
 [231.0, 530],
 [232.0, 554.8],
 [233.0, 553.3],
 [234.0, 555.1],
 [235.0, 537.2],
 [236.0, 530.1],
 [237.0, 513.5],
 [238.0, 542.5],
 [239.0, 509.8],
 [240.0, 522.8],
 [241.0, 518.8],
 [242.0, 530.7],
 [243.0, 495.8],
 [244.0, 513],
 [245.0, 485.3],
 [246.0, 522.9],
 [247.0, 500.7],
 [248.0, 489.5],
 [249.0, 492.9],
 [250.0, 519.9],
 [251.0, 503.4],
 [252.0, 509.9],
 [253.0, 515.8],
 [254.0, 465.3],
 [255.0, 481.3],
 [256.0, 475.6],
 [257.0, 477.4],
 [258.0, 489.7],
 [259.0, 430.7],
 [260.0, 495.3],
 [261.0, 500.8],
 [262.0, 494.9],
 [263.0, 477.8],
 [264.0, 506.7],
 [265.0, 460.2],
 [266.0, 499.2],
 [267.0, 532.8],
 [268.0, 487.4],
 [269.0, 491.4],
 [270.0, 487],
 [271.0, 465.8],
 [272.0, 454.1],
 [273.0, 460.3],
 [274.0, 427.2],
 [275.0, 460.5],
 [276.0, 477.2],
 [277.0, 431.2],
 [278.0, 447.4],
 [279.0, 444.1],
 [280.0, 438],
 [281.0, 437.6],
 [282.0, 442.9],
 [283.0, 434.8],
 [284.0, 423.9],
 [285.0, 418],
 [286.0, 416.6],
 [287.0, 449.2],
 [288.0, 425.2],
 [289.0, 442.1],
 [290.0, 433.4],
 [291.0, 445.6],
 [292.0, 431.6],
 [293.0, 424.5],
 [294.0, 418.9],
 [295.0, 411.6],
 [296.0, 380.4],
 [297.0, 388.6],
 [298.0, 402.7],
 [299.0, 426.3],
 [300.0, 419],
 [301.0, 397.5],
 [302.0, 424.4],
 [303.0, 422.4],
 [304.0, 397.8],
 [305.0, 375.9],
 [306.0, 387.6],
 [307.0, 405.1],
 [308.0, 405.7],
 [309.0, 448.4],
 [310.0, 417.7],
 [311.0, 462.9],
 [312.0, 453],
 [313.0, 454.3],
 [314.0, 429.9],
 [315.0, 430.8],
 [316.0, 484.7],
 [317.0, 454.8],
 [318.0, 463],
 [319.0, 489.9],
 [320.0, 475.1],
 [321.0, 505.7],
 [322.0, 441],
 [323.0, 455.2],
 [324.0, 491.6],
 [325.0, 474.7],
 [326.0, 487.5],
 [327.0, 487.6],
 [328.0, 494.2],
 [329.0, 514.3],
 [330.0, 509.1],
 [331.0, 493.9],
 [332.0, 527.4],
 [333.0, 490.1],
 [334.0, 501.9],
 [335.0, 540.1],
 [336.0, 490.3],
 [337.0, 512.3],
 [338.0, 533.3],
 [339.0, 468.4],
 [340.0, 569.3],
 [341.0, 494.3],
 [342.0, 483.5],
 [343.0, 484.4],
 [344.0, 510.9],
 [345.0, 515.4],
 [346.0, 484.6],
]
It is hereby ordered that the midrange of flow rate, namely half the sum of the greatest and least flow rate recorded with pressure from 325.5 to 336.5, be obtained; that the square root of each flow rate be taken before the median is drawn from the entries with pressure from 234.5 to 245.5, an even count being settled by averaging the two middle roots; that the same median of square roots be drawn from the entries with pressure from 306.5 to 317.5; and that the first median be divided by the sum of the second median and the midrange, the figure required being 0.043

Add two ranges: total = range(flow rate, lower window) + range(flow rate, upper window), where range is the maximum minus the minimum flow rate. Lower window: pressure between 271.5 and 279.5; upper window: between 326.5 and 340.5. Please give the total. 151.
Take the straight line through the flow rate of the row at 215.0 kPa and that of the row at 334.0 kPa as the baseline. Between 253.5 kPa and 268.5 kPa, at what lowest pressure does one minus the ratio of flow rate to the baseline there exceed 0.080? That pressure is 259.0 kPa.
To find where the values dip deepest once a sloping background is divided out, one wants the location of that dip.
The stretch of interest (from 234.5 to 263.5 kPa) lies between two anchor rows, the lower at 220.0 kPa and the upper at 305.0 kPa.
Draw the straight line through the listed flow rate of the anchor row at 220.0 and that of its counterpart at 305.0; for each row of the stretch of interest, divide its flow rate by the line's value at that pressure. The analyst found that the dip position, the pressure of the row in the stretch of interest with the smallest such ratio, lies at 259.0 kPa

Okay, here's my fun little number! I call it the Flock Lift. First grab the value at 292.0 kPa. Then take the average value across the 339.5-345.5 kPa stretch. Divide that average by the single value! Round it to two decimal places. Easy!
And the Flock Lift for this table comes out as 1.18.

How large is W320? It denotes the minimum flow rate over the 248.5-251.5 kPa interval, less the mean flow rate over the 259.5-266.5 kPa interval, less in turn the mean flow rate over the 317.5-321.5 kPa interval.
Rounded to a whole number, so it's -481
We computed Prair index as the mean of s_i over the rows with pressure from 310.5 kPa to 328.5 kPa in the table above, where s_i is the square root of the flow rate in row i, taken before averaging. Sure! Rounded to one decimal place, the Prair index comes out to 21.6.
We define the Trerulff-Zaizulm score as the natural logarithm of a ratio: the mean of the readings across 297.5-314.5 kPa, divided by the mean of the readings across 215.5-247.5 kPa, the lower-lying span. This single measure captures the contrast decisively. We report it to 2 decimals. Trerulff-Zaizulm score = -0.22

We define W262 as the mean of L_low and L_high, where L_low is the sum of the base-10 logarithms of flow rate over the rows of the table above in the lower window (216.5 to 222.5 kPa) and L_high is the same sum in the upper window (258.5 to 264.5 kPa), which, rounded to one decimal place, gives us 16.2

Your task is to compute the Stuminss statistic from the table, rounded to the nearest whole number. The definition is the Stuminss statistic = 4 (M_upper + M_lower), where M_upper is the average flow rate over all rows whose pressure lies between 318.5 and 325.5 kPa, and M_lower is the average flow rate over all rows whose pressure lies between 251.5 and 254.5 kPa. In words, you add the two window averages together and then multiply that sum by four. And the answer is 3893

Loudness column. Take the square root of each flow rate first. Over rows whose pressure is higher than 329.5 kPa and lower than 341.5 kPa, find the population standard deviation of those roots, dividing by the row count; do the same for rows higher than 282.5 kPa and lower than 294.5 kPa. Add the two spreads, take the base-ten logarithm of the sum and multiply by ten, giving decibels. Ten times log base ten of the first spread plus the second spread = -0.79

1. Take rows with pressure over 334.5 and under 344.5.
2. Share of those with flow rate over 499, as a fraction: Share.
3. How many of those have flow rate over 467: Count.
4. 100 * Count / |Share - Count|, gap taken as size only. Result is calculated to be 105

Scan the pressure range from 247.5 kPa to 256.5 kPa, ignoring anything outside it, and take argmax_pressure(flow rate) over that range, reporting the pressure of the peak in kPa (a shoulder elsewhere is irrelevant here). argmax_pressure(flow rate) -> 250.0 kPa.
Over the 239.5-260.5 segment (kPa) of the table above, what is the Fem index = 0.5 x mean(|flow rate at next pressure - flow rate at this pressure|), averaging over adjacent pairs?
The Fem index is 11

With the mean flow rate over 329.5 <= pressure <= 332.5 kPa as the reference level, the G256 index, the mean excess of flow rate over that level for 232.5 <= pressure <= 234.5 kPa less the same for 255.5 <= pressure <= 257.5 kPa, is 78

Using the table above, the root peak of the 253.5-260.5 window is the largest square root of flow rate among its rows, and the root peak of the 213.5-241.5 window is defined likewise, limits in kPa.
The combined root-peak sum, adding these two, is 45.8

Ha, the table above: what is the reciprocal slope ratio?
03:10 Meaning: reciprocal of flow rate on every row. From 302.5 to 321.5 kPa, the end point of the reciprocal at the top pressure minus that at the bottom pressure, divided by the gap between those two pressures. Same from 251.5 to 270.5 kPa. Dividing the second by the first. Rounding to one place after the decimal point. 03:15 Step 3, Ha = -0.2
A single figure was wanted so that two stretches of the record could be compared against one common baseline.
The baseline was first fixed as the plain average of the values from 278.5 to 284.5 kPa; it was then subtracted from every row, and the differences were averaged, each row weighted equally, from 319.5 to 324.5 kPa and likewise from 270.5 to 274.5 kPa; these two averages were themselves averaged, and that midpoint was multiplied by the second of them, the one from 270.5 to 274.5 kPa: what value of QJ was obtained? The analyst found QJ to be 388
